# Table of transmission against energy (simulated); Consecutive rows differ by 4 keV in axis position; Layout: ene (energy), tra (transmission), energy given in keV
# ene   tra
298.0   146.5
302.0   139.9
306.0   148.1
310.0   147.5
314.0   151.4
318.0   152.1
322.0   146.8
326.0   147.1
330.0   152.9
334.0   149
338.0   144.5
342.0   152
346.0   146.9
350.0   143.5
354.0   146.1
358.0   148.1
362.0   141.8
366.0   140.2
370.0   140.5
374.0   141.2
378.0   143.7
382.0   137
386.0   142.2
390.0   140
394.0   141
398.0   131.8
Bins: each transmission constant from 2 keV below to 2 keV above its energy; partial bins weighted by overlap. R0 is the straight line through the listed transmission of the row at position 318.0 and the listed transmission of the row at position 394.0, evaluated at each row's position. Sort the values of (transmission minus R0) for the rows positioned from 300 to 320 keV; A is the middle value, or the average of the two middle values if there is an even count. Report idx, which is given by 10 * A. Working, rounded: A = -5.8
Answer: -58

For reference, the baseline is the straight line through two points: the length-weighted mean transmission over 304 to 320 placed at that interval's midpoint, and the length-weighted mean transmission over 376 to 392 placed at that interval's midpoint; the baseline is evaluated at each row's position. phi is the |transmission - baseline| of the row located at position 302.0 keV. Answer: 11.1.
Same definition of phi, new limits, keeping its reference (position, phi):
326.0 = 0.9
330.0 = 5.4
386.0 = 1.7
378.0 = 2.2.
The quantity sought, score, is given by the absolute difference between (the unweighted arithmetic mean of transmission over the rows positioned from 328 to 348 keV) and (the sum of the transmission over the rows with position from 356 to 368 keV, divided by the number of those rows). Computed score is 5.7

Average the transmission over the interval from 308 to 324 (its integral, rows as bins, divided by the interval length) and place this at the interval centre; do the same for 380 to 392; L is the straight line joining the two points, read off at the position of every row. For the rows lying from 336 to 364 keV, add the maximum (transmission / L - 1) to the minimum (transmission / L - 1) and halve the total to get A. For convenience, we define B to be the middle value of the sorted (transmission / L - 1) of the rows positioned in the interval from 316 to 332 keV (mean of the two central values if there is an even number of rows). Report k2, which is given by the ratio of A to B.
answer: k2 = 2.2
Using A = 0.015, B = 0.007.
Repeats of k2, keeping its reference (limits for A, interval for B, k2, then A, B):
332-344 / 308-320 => 1.3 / 0.015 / 0.011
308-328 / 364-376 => -0.1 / 0.001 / -0.010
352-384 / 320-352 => 1.7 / 0.004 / 0.002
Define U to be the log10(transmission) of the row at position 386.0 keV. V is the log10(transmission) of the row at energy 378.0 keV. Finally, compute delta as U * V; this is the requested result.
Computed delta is 4.64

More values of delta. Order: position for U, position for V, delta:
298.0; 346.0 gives 4.69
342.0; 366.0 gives 4.68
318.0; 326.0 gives 4.73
